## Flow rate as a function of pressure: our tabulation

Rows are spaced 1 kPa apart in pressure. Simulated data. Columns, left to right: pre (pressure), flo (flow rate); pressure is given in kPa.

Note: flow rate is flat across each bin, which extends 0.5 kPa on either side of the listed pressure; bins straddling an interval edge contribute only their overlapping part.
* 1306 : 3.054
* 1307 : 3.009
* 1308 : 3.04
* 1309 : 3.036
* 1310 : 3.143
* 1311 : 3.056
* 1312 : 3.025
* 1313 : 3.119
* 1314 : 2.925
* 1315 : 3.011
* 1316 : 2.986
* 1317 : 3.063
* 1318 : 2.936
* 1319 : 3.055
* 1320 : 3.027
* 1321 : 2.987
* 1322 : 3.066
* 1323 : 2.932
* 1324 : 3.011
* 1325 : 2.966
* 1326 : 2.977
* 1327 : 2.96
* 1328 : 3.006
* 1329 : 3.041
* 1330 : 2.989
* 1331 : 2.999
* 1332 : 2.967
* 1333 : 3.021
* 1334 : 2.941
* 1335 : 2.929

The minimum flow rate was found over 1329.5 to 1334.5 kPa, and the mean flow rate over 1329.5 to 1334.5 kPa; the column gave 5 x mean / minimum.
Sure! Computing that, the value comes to 5.07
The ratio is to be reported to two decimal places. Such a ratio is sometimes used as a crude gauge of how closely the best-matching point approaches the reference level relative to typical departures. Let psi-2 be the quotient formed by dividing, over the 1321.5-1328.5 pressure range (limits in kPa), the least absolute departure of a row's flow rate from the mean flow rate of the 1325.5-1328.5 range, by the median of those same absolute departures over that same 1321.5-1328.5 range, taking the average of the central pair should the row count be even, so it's 0.16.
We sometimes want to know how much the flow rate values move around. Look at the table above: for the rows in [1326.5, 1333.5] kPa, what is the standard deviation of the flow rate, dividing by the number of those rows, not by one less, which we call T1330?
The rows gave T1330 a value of 0.027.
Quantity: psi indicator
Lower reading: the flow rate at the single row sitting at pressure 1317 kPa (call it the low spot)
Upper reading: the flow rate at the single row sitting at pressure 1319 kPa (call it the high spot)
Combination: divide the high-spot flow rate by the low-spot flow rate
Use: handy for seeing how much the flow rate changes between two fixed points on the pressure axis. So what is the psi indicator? 0.997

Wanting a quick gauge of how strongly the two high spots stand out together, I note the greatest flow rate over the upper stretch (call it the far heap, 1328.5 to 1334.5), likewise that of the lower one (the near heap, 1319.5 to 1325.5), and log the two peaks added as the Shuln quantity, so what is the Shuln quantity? 6.11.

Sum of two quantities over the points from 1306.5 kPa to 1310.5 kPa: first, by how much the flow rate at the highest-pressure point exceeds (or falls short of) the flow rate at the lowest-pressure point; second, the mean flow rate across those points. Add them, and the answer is 3.19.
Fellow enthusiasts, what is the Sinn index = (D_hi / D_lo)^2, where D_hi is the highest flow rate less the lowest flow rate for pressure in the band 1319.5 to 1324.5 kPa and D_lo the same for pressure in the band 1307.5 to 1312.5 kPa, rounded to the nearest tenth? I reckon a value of 1.3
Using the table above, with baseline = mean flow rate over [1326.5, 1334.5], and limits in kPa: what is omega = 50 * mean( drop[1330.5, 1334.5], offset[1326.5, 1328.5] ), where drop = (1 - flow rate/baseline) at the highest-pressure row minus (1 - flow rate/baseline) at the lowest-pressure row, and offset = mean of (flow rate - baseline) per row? 0.30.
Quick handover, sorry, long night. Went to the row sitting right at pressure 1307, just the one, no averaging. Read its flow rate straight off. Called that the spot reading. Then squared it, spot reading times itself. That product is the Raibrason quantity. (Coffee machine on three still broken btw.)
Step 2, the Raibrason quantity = 9.05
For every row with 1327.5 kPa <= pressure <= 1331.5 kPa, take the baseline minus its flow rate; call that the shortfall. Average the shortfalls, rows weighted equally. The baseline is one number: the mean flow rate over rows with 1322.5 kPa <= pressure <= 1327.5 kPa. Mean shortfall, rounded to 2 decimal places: -0.04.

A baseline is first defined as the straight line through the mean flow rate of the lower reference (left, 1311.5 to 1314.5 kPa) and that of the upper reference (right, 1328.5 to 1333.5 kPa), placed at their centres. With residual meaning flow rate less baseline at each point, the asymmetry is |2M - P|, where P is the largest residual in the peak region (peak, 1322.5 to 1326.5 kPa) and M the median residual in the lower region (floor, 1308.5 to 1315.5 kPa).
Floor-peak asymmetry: 0.017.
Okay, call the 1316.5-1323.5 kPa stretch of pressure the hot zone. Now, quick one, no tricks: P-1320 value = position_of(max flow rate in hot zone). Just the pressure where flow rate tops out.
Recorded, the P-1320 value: 1322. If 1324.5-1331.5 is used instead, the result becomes 1329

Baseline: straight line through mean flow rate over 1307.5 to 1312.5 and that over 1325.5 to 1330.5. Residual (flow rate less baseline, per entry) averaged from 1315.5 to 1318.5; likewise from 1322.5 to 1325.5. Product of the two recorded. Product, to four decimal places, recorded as 0.0016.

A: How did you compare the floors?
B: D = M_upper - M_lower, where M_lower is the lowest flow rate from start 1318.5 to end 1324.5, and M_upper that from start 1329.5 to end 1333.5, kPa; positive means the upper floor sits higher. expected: 0.035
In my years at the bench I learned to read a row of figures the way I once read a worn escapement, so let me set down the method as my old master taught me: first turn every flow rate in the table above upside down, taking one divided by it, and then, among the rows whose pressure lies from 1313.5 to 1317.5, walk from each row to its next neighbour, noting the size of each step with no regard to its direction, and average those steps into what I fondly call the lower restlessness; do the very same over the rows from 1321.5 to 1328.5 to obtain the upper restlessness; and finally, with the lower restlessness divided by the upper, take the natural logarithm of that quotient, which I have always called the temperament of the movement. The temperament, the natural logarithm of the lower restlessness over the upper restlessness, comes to 0.12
